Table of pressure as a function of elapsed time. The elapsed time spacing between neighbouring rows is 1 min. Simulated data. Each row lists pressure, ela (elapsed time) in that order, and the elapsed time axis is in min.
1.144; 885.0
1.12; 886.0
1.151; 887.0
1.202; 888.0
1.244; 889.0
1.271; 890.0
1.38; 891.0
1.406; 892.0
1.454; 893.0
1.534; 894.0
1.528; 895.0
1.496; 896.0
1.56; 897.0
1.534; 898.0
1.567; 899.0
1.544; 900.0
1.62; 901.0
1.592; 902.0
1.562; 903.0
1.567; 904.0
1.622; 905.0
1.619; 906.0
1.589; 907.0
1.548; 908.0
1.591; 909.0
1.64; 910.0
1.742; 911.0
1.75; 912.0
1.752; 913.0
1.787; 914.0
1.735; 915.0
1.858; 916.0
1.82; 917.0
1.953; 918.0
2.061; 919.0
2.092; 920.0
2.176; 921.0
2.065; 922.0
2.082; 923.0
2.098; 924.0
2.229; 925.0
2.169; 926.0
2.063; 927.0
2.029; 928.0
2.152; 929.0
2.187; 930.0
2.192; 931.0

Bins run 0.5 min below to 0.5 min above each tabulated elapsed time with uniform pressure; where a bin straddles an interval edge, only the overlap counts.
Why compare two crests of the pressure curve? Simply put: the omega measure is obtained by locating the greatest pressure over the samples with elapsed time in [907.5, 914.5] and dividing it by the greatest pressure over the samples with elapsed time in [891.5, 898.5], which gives 1.15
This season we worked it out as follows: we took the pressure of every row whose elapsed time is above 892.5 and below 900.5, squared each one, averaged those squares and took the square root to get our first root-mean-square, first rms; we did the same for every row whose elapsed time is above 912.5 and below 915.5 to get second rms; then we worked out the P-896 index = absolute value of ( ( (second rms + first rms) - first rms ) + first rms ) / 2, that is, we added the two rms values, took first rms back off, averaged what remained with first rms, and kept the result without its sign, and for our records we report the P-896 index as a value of 1.64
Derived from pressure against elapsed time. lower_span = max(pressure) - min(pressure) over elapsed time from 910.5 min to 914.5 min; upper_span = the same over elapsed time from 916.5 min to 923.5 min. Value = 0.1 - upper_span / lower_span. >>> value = -7.8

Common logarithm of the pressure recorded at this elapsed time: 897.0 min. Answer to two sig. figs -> 0.19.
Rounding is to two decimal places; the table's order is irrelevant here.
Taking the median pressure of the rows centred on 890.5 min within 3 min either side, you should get 1.33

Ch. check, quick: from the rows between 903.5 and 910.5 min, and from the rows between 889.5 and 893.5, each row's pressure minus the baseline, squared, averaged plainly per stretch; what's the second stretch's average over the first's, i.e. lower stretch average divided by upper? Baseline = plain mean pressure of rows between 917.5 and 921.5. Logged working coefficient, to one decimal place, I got 2.1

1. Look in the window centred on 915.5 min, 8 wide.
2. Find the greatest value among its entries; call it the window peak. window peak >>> 2.061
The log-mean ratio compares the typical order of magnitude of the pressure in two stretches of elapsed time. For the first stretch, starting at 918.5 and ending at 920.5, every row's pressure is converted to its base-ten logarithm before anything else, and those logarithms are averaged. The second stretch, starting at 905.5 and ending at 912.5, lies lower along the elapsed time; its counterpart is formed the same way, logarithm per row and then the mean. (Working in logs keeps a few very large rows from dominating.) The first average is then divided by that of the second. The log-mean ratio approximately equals 1.5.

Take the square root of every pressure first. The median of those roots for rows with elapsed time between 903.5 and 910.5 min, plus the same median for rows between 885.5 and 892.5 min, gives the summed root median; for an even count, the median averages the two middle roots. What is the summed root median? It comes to 2.38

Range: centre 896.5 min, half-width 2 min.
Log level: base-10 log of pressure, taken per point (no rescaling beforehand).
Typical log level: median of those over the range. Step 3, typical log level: 0.18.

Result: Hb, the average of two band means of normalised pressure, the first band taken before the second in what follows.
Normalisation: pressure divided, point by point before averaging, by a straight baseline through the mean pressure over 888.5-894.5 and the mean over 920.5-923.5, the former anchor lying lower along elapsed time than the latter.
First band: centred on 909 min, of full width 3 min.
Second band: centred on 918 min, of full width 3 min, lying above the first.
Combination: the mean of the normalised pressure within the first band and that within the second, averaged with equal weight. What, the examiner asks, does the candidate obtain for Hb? 0.93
